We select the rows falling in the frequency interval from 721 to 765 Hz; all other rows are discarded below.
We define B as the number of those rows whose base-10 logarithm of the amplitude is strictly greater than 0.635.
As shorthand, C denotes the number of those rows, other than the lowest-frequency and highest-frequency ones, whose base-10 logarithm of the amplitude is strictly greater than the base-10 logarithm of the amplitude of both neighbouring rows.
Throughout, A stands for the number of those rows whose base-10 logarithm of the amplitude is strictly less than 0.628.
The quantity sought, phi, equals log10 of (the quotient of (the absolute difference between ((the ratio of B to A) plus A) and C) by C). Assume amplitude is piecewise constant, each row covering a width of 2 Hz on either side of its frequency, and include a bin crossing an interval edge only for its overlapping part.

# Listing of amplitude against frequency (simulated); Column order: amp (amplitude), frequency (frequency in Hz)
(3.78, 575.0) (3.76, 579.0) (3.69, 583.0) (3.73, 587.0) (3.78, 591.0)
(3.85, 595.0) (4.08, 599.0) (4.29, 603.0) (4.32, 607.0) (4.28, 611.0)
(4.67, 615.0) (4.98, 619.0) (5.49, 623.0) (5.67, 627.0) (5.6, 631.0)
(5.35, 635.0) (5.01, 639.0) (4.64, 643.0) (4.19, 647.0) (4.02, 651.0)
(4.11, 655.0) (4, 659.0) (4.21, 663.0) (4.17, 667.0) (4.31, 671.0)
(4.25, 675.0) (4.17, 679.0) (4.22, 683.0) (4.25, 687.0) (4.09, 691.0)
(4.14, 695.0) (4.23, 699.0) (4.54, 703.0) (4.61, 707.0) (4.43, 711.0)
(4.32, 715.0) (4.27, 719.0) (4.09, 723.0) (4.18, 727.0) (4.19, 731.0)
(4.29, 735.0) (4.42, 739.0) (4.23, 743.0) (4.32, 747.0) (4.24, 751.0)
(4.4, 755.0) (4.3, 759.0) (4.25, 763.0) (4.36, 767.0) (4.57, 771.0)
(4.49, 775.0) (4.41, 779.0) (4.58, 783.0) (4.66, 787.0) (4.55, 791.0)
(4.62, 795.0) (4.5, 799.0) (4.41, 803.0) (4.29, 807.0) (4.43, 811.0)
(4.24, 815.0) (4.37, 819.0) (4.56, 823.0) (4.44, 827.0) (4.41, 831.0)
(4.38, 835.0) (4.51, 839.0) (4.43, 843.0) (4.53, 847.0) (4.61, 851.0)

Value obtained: -0.06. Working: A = 5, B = 3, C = 3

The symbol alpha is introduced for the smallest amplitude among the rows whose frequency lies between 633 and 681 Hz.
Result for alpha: 4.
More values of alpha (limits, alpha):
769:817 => 4.24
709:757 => 4.09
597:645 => 4.08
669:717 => 4.09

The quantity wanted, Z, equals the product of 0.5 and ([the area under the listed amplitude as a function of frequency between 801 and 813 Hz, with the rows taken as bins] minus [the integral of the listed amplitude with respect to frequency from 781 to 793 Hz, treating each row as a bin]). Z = -1.3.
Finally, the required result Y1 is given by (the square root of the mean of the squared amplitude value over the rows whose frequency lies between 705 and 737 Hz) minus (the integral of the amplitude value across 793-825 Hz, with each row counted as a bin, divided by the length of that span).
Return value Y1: -0.1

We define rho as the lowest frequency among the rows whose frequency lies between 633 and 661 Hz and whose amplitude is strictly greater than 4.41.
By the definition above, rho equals 635.0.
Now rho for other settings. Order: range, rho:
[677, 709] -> 703.0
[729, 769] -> 739.0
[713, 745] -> 739.0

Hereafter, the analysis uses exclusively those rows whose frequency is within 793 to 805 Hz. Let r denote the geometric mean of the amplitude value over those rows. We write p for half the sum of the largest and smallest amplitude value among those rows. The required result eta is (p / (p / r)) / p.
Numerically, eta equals 1.00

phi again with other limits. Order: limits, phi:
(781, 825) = 0.37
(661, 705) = 0.41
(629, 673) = 0.37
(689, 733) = 0.75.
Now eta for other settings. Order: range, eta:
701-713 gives 1.00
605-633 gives 1.00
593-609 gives 1.01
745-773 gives 0.99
